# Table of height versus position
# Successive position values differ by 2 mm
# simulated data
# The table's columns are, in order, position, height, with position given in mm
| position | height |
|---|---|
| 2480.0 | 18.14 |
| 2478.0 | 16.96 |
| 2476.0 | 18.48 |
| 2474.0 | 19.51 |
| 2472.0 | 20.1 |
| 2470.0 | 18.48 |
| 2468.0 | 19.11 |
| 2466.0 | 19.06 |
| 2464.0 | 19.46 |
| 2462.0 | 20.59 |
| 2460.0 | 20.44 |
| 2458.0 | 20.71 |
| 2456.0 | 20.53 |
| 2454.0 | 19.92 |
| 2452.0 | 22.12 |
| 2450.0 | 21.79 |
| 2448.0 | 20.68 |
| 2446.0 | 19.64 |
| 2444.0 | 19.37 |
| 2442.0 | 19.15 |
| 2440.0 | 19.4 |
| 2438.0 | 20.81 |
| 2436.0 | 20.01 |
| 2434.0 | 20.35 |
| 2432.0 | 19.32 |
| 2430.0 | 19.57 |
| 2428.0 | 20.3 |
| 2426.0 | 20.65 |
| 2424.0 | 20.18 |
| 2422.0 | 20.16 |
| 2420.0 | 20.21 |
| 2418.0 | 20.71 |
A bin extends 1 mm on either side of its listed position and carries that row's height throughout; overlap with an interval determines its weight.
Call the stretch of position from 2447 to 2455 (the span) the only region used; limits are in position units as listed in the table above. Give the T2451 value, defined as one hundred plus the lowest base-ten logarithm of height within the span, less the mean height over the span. 80.2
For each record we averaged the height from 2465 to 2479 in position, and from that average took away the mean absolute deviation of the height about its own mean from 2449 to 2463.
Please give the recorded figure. 18.2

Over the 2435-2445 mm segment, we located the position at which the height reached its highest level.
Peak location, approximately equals 2438.0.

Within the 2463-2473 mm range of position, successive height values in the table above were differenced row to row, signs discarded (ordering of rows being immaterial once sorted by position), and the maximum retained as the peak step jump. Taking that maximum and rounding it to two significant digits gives 1.6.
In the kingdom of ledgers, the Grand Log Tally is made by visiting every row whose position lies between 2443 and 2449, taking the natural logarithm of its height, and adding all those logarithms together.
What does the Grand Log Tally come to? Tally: 8.97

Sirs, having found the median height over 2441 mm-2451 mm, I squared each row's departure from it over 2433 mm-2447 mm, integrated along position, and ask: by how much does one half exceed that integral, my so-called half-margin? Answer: -4.3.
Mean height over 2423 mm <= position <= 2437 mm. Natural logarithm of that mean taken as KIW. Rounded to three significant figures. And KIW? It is 3.00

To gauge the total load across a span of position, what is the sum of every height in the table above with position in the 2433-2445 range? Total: 119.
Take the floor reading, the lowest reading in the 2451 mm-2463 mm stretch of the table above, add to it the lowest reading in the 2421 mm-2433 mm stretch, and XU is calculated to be 39.2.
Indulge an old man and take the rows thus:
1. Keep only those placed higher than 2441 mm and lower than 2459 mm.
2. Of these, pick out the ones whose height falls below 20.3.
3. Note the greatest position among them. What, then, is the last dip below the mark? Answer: 2454.0 mm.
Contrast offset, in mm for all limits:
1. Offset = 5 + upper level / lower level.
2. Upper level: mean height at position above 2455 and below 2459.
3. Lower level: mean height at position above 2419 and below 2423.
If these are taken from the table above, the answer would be 6.02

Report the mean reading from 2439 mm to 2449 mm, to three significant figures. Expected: 19.6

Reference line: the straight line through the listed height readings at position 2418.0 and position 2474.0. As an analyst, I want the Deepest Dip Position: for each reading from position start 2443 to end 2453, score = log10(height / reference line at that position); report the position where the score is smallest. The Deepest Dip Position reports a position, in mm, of 2444.0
